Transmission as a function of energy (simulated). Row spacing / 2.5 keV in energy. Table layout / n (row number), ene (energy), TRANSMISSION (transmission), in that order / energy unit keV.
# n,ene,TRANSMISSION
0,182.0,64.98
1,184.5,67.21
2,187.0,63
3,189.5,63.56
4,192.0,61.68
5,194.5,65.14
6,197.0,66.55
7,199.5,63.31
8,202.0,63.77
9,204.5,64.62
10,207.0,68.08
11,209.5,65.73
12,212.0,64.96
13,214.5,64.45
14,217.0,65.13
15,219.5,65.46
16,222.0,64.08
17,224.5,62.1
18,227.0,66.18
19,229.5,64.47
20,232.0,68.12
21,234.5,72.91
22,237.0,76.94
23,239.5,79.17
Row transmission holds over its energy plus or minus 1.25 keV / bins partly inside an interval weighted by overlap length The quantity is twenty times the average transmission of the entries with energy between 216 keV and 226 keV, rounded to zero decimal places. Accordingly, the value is 1284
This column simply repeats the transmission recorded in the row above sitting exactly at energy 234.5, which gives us 72.91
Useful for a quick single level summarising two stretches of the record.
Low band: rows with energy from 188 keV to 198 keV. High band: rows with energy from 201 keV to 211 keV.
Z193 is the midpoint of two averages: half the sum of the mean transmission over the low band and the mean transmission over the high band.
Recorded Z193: 64.9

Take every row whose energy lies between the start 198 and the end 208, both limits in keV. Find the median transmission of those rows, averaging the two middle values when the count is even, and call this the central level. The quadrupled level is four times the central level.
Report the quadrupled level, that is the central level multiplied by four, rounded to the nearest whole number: 257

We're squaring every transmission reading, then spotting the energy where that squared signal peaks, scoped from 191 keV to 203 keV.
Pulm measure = 197.0 keV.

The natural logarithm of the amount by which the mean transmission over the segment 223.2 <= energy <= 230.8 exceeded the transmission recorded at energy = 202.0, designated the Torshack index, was -0.7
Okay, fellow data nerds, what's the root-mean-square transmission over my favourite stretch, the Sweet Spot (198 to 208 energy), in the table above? 65.0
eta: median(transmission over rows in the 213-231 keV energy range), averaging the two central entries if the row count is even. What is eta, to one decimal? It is 64.5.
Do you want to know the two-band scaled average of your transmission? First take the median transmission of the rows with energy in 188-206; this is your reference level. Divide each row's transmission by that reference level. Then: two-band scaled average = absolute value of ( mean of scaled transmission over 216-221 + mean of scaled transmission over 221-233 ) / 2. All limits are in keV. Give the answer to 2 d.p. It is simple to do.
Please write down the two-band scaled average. 1.02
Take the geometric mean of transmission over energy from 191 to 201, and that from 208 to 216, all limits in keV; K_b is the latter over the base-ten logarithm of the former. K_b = 36.0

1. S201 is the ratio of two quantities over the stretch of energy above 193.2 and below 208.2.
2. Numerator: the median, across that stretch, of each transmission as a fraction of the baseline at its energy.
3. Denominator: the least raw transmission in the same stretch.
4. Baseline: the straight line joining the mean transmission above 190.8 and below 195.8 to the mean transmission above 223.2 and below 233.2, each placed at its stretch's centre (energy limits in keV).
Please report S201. 0.0161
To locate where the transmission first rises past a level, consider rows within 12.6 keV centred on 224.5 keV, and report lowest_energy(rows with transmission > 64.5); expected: 219.5 keV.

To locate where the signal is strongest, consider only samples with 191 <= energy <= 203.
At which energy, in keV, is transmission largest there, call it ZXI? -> 197.0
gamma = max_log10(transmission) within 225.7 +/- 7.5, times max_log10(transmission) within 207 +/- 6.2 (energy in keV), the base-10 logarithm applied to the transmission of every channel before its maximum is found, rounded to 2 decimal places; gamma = 3.36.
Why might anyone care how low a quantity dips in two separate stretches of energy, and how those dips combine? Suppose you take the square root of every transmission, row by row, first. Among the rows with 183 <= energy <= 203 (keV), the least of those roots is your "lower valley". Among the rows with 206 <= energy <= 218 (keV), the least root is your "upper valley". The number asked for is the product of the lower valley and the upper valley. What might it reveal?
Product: 63.0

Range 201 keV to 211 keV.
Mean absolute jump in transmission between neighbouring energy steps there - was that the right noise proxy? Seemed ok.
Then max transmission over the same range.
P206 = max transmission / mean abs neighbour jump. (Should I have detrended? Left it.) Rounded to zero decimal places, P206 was 31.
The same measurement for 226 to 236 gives 22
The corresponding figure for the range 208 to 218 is 101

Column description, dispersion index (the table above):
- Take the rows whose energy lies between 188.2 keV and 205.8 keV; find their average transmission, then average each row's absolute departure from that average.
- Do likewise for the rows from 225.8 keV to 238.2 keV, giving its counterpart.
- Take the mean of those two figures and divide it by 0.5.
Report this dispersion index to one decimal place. 5.3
